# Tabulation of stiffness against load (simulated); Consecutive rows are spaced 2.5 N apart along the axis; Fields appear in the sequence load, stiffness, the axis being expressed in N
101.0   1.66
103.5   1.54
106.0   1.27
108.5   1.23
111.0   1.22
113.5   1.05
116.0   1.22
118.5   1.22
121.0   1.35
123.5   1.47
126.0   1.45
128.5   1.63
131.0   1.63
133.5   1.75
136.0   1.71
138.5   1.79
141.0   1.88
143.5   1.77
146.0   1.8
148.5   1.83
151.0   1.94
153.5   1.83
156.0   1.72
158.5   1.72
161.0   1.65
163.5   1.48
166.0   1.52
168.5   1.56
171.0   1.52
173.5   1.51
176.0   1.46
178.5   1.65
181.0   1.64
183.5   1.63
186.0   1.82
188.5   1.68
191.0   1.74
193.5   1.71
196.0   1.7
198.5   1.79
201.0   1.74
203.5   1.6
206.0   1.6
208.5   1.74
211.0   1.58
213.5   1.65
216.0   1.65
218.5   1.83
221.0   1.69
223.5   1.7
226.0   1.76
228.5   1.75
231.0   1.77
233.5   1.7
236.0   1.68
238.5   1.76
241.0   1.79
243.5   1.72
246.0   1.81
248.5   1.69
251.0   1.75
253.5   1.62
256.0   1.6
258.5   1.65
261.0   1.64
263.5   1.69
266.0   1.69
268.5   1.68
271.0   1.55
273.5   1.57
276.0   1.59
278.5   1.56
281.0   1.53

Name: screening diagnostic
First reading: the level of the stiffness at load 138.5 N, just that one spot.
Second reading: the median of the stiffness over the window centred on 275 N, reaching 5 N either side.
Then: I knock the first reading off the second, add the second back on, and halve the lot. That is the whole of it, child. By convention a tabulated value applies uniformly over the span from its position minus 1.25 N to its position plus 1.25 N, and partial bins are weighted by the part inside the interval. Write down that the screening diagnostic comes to 0.67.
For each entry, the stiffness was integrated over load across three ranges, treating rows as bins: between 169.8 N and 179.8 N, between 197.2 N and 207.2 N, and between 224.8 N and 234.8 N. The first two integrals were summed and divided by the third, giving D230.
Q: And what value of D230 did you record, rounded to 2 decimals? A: 1.84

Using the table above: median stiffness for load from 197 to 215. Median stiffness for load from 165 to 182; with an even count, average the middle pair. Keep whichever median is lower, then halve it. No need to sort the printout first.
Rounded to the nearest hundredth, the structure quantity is 0.76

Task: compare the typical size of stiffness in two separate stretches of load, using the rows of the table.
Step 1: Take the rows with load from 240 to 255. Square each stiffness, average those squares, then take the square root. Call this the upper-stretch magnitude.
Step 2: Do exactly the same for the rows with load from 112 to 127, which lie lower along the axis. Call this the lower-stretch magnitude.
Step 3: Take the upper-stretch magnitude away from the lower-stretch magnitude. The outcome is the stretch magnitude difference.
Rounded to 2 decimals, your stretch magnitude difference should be -0.43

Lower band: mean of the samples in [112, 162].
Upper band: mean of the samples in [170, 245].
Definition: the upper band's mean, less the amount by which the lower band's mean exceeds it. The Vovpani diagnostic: 1.8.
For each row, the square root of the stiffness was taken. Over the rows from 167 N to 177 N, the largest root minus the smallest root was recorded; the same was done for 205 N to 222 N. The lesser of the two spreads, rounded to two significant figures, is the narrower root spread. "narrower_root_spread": 0.041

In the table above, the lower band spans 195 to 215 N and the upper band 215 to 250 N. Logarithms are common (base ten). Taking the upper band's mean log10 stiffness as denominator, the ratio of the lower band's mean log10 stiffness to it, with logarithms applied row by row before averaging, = 0.93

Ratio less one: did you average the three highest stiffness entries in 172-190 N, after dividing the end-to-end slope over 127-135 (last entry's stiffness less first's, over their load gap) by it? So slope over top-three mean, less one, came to -0.986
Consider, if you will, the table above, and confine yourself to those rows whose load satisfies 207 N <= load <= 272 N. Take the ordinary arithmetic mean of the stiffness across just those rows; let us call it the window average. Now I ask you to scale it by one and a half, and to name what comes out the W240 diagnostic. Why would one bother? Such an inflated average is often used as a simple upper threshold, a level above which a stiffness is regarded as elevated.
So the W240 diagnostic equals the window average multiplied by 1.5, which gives 2.55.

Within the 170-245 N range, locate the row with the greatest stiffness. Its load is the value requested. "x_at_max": 218.5 N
